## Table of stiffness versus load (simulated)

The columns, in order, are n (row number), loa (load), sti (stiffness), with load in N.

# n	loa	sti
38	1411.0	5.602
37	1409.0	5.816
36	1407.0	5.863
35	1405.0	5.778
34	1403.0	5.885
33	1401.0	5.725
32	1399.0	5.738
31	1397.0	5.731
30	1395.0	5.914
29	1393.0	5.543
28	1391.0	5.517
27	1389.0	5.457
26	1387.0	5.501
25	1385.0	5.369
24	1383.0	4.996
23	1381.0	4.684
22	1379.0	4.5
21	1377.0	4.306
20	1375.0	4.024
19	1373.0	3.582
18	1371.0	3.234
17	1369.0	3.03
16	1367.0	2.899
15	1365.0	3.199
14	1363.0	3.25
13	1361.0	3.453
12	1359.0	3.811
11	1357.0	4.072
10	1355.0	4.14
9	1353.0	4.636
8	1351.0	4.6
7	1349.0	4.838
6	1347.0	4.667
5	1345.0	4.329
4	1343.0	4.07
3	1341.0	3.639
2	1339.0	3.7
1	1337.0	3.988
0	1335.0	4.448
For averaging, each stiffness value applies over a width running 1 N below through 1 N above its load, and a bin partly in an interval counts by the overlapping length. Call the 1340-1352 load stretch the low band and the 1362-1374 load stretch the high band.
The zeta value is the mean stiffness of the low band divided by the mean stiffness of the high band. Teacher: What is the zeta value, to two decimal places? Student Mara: 1.36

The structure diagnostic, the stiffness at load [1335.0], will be 4.448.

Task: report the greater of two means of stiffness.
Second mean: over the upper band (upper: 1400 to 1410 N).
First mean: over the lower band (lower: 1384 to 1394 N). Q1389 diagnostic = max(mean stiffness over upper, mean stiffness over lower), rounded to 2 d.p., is 5.81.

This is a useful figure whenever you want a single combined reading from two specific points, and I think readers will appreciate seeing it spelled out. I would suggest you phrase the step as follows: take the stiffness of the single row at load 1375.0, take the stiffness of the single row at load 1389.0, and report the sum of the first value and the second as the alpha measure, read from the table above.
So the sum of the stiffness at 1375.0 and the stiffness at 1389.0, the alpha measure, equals 9.5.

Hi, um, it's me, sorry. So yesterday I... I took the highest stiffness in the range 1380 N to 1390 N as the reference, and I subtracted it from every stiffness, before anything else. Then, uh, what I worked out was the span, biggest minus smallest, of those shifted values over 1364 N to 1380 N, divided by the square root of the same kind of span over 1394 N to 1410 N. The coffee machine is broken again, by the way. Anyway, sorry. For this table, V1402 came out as 3.68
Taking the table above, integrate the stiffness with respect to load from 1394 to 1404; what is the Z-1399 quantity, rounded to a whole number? 58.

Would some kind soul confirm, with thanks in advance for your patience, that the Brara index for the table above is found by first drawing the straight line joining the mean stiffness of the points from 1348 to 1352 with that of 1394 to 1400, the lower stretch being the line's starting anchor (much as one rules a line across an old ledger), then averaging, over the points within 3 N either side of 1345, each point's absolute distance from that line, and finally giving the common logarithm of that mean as -0.58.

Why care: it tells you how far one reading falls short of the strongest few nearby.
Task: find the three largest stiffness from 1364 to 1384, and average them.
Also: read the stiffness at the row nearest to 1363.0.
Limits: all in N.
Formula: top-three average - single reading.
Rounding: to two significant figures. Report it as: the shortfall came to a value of 1.5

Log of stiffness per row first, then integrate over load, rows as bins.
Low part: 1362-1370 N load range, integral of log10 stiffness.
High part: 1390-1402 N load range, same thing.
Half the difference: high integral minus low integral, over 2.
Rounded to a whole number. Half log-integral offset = 3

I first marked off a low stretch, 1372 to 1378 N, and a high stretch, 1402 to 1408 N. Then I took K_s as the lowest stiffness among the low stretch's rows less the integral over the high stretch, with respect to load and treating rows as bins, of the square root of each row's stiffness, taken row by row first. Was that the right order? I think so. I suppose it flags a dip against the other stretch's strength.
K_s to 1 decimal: -10.9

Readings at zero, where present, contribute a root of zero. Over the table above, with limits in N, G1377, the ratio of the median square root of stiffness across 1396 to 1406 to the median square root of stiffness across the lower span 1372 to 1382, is 1.15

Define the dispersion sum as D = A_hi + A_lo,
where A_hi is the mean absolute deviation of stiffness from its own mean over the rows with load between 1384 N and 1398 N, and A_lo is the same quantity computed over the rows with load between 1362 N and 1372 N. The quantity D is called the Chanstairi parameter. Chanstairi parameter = 0.3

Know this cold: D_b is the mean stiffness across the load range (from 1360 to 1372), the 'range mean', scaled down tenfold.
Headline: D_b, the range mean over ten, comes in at 0.32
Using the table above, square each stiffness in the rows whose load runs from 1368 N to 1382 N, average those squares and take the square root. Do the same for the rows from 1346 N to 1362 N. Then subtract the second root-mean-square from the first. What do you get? -0.3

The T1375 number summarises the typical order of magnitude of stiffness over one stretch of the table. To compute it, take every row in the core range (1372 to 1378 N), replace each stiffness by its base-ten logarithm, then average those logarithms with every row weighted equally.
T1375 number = 0.60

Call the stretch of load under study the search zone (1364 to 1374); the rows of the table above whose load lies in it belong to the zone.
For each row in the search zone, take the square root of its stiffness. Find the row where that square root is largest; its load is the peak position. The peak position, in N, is 1373.0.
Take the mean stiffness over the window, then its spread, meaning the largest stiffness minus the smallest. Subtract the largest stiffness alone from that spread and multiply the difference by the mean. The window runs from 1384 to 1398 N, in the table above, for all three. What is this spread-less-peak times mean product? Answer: -30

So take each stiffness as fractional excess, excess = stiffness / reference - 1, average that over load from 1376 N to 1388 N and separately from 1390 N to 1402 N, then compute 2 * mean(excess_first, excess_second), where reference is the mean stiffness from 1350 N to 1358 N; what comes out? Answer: 0.4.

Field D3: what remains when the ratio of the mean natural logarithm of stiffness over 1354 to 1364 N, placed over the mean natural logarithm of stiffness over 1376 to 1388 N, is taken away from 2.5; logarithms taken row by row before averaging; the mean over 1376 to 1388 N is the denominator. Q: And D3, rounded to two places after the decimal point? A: 1.67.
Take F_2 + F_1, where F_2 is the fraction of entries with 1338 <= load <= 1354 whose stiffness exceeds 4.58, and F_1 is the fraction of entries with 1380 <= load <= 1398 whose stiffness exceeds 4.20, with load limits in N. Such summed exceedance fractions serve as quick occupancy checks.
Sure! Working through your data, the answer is 1.5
